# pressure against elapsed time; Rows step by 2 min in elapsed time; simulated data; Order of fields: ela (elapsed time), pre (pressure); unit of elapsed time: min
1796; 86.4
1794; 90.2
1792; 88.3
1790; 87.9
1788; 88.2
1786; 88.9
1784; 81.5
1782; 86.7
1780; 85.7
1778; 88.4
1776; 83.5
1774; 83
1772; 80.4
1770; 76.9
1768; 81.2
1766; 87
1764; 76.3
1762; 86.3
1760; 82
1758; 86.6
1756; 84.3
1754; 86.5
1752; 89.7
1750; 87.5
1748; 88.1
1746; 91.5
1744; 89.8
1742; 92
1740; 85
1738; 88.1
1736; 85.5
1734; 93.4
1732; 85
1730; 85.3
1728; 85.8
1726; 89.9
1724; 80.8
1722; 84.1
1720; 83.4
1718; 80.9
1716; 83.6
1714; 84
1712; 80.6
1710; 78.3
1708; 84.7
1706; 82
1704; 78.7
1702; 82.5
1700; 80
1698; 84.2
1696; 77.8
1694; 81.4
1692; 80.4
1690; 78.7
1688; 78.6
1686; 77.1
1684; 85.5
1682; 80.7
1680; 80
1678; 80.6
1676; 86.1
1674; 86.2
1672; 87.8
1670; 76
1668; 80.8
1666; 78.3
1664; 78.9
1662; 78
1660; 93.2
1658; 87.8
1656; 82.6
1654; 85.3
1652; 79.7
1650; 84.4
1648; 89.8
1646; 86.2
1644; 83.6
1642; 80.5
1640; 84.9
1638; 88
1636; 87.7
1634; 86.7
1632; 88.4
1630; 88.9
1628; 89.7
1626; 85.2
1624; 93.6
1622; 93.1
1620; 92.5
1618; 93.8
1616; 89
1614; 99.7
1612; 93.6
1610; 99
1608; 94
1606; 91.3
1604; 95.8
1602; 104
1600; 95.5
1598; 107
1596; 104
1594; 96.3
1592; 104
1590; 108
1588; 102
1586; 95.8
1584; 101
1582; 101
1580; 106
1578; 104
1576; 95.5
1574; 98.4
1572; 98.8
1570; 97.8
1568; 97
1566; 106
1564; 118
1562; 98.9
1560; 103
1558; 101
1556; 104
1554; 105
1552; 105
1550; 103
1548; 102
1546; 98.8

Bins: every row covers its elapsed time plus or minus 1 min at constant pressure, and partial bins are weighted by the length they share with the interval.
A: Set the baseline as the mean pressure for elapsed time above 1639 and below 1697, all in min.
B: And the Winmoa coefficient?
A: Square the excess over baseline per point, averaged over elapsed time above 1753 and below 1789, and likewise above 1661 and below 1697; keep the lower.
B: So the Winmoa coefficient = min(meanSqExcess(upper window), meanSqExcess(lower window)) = 14.2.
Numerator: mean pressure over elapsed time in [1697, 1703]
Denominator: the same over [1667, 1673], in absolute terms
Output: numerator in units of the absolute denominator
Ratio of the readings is 1.01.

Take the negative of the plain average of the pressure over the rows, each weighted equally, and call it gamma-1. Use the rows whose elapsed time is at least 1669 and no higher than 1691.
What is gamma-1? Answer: -81.6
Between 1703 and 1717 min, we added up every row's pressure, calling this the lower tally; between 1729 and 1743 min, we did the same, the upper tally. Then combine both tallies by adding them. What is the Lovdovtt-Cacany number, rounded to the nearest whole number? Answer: 1186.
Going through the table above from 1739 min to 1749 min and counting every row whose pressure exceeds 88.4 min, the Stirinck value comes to 3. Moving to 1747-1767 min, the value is 1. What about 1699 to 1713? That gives 0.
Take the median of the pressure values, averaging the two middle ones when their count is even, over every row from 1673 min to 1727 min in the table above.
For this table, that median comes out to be 81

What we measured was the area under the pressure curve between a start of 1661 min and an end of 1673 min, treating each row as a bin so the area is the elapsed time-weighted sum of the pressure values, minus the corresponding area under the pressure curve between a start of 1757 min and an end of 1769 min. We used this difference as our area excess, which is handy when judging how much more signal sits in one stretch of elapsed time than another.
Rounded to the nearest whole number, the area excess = -39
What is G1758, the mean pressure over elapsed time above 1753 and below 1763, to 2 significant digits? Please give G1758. 85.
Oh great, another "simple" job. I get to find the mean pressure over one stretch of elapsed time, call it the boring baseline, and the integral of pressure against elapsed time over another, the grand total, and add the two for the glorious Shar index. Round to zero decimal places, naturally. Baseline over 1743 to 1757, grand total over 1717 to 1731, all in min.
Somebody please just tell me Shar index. 1269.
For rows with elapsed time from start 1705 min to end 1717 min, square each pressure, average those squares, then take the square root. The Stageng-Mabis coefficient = 82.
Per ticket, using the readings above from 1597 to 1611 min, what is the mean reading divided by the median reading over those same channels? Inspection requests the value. 1.024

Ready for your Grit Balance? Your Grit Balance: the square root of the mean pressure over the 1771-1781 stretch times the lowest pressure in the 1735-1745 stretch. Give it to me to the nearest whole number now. 85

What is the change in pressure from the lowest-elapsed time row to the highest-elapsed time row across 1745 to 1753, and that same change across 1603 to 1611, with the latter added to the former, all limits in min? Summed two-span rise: 1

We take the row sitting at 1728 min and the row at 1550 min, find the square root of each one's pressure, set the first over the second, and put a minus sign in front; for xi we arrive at -0.91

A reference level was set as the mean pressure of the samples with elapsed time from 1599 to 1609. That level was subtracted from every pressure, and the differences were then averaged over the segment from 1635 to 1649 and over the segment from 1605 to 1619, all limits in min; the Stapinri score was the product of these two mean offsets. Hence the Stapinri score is 18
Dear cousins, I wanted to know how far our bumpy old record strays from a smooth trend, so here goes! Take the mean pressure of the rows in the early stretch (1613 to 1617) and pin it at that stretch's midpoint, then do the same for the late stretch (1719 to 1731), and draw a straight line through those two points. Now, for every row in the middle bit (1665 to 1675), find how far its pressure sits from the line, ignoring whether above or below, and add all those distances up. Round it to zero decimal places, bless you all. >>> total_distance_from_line 39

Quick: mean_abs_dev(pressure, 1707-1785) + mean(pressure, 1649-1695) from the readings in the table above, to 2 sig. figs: 85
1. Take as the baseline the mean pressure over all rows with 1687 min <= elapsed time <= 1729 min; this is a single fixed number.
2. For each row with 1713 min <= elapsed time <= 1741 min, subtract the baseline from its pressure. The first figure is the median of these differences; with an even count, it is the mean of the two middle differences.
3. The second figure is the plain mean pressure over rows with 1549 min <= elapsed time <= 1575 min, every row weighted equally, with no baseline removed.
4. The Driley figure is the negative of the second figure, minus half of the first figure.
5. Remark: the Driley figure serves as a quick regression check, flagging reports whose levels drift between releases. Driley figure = -104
